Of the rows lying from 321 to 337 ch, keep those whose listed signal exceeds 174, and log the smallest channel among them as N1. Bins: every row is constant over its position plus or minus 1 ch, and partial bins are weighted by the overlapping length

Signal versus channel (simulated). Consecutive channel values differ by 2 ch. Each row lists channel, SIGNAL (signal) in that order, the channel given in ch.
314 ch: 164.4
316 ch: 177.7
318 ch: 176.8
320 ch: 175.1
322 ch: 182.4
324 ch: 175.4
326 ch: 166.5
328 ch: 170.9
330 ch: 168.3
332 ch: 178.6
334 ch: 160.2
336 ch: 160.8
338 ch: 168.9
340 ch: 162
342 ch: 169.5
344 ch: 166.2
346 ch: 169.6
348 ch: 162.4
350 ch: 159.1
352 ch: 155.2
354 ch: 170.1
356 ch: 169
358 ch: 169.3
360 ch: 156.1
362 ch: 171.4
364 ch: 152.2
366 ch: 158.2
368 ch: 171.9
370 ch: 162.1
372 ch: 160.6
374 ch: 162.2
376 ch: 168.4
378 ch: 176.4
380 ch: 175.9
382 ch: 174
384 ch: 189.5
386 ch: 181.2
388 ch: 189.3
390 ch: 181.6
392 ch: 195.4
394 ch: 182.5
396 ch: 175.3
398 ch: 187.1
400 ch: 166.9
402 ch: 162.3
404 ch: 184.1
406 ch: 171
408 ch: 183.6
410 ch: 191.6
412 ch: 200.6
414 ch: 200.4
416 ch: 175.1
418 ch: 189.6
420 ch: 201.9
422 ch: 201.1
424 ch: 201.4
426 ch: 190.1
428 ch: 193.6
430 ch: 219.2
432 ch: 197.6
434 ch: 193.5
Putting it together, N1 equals 322 ch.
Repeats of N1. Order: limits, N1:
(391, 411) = 392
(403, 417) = 404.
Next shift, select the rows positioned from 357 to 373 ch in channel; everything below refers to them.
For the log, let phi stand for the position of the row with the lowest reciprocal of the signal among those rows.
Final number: 368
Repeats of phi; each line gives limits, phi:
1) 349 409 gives 392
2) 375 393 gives 392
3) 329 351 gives 332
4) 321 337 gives 322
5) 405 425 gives 420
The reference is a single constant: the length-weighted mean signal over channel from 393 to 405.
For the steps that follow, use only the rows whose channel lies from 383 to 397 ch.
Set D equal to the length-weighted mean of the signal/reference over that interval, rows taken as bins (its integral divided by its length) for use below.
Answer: 1.05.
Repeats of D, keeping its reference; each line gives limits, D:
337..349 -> 0.94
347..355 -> 0.92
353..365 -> 0.93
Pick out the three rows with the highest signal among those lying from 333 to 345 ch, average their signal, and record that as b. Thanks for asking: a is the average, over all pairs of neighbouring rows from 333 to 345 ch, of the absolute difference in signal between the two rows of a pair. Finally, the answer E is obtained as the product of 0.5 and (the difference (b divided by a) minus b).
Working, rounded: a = 5.3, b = 168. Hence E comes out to -68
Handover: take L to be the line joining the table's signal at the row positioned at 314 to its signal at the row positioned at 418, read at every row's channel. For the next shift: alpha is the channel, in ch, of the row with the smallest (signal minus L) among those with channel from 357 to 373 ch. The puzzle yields 364 ch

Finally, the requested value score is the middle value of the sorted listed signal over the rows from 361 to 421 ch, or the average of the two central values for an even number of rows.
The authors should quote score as 176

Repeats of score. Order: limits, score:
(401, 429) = 191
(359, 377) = 162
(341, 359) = 169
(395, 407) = 173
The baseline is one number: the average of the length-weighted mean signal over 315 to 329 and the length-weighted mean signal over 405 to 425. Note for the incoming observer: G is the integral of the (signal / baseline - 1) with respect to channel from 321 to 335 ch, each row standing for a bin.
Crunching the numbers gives -0.9 ch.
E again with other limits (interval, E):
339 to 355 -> -71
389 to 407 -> -87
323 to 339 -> -76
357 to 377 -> -77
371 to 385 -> -74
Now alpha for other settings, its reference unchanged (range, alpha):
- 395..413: 402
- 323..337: 334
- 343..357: 352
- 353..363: 360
